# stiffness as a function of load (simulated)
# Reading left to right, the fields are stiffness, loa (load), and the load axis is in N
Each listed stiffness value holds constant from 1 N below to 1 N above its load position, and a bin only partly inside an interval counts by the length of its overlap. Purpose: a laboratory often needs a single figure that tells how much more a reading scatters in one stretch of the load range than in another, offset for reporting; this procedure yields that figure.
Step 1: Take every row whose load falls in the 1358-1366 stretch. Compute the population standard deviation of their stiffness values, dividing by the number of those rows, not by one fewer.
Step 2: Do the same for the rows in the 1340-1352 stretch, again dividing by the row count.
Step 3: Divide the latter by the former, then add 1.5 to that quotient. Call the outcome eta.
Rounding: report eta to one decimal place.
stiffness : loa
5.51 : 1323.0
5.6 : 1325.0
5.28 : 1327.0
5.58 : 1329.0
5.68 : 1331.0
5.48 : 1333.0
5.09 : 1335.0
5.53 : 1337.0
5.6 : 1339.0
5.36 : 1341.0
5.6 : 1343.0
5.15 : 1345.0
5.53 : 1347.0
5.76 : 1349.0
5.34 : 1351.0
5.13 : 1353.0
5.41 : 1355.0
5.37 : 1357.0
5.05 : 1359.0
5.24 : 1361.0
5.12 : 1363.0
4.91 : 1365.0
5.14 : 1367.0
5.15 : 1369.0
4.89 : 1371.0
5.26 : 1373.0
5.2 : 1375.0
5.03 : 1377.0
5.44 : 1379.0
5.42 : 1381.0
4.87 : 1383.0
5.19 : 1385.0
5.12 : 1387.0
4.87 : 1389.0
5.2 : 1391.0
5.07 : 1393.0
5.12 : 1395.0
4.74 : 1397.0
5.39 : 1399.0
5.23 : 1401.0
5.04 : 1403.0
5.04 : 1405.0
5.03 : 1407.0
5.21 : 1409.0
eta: 3.2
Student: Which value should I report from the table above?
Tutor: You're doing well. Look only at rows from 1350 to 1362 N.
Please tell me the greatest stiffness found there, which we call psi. 5.41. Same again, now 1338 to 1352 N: 5.76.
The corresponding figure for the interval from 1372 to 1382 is 5.44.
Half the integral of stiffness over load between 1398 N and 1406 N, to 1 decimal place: 20.7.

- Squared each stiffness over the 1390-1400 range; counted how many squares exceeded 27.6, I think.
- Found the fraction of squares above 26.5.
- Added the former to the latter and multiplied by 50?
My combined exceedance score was 70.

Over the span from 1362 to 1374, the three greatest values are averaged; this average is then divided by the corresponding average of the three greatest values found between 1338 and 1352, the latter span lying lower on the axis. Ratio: 0.92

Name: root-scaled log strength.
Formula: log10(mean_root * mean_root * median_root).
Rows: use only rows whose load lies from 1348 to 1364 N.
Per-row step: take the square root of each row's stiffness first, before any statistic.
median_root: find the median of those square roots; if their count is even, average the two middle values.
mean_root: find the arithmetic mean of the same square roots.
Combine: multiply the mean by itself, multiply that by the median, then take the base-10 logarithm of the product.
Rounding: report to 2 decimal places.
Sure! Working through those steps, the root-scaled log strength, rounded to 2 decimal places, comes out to 1.09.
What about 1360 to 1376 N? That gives 1.06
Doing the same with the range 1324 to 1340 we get 1.11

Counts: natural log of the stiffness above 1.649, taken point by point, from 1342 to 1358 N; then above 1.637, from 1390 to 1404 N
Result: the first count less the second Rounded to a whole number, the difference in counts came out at 3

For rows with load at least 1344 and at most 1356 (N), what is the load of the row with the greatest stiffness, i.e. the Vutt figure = 1349.0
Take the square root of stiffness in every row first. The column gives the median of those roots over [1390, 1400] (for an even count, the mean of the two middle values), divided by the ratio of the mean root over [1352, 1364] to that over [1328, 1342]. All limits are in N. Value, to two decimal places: 2.32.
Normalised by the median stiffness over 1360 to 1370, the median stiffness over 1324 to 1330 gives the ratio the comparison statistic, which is 1.09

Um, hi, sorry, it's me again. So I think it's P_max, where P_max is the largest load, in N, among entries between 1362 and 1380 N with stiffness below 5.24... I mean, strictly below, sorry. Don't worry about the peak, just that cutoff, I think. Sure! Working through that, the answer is 1377.0 N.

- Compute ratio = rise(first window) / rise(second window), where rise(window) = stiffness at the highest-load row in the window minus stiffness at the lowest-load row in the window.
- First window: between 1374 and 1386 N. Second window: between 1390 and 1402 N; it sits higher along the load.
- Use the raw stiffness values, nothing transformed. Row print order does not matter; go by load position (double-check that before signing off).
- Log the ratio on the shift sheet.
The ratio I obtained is -0.3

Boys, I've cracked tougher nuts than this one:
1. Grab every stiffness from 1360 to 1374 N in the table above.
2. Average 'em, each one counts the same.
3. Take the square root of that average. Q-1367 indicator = 2.26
